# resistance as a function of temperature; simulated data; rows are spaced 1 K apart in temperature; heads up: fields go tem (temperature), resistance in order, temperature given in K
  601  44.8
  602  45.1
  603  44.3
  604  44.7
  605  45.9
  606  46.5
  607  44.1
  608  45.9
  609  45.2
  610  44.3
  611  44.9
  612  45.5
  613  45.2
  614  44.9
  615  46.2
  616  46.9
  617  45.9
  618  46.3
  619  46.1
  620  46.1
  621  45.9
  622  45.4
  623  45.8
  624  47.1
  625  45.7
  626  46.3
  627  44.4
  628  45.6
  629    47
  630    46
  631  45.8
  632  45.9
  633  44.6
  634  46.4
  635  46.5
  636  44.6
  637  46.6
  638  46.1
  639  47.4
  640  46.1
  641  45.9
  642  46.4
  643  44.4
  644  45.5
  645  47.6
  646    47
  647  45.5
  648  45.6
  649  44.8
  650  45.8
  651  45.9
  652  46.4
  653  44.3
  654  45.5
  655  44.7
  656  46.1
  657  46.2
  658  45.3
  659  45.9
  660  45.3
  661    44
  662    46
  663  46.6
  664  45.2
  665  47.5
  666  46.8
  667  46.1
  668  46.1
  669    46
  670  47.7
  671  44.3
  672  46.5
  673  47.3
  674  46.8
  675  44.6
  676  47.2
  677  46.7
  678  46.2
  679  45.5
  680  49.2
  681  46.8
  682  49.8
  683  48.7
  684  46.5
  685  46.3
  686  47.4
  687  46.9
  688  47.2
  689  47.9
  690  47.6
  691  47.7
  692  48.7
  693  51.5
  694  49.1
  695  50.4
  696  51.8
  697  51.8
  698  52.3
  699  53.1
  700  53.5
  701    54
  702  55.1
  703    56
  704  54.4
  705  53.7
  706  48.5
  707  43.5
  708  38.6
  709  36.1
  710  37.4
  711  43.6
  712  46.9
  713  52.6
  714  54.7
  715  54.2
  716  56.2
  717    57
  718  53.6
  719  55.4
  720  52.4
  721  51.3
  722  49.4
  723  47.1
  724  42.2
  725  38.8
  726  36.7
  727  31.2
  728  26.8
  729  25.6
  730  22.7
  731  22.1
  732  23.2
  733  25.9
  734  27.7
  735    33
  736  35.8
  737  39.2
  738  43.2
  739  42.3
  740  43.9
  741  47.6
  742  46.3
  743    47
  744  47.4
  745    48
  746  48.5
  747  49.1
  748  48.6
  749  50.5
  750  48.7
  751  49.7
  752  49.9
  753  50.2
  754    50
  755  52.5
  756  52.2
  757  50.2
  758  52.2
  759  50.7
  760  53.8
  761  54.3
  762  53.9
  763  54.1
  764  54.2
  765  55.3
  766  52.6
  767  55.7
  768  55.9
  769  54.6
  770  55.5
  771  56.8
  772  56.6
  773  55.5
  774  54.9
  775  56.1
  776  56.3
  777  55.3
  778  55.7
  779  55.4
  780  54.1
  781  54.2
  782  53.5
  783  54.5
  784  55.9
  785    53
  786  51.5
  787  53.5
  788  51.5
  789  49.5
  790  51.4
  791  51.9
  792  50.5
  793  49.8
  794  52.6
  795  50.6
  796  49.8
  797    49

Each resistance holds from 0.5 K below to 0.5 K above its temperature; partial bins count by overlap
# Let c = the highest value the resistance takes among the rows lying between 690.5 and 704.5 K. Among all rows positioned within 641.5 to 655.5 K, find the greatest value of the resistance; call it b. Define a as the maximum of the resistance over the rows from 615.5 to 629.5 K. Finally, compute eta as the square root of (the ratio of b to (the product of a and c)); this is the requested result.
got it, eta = 0.134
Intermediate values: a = 47.1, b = 47.6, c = 56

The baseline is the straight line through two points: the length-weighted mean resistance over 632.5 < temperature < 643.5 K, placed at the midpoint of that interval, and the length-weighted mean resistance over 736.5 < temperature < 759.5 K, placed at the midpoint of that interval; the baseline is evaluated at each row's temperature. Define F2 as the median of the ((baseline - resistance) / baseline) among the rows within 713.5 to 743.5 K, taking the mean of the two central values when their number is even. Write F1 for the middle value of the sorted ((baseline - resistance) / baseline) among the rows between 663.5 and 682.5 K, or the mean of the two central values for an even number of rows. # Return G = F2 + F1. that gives 0.11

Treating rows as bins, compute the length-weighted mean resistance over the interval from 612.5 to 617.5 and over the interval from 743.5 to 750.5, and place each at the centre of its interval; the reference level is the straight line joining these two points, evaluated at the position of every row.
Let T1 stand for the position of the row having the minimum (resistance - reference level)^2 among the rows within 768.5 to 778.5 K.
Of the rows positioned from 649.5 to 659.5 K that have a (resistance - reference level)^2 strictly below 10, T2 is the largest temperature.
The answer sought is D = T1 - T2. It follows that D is 110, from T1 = 769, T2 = 659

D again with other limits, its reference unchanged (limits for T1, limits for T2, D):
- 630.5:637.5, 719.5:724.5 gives -89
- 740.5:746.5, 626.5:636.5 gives 110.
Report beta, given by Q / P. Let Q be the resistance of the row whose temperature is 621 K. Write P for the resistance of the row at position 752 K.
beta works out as 0.92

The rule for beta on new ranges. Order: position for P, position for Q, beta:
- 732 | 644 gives 1.96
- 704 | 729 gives 0.47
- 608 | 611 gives 0.98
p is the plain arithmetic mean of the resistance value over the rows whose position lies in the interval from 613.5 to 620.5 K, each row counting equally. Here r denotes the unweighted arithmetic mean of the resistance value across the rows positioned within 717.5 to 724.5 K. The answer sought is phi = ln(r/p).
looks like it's 0.09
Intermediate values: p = 46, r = 50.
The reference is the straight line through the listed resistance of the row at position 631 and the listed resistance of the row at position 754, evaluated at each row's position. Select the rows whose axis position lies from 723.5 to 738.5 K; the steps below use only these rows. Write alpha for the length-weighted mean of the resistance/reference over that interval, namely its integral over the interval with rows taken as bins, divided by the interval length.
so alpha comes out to 0.64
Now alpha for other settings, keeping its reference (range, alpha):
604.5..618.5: 1.01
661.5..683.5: 0.99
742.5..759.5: 1.00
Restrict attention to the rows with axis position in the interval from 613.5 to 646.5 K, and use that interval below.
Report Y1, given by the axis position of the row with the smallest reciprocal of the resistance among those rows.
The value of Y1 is 645 K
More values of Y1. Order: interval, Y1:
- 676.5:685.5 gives 682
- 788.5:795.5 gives 794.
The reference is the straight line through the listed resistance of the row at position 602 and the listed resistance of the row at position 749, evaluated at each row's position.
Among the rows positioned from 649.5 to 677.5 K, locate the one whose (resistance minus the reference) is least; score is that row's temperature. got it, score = 671 K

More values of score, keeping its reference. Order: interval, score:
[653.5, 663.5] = 661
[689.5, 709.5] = 709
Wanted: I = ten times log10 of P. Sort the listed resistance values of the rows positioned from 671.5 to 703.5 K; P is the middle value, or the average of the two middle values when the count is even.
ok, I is 16.8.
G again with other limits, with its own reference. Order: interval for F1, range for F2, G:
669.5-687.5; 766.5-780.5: -0.14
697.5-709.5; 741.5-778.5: -0.22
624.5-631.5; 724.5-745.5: 0.23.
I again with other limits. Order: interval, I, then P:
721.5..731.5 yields 15.3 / 34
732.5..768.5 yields 17.0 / 50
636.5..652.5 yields 16.6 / 46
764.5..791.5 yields 17.4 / 55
